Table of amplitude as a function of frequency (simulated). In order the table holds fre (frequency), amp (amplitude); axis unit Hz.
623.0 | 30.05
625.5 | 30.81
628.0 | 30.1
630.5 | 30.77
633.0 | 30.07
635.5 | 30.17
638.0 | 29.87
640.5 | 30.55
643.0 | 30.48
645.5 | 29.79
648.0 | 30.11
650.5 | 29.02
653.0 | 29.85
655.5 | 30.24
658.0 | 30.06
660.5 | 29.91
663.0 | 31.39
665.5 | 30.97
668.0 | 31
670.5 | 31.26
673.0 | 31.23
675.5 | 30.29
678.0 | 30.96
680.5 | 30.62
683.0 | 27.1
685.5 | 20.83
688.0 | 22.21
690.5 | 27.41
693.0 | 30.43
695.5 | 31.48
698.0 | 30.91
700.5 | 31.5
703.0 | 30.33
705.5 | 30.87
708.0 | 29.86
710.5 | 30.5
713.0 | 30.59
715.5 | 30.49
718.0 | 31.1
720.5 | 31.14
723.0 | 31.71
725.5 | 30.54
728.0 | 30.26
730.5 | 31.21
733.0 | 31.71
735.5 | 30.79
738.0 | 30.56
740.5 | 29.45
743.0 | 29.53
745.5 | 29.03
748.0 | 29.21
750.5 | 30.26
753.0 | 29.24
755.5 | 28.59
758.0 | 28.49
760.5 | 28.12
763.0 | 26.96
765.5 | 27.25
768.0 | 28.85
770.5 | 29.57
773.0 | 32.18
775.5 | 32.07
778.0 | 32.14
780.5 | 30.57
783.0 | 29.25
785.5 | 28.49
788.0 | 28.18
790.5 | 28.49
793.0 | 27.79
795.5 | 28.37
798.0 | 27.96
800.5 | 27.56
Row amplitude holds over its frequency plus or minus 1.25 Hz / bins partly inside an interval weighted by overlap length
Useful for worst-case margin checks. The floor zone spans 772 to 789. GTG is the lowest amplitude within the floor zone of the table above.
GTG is 28.18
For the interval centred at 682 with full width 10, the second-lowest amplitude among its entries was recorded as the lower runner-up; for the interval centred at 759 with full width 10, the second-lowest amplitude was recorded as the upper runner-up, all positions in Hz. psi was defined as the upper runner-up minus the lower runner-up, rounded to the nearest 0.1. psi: 1.0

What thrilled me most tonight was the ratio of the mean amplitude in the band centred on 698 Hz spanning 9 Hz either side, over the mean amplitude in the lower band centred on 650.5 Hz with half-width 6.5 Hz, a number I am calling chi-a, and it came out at 1.02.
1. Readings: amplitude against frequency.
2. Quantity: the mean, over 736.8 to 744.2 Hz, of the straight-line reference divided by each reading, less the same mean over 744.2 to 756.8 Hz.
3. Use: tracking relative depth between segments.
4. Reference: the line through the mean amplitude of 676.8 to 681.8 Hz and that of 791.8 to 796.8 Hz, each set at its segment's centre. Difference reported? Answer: -0.01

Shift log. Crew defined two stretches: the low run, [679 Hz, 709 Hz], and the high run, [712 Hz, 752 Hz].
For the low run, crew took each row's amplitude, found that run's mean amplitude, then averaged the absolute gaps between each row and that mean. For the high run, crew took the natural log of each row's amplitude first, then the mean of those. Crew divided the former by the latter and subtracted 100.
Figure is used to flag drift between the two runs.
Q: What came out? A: -99.2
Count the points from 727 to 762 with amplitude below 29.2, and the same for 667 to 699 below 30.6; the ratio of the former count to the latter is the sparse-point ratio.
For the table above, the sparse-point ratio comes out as 0.67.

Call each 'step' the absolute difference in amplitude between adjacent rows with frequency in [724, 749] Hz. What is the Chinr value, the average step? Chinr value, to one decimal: 0.5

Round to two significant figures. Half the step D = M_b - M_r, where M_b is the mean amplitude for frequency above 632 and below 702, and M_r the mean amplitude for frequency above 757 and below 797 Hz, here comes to 0.23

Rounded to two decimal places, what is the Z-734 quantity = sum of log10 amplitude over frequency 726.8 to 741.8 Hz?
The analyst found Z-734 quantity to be 8.92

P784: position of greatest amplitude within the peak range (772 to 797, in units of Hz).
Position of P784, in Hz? 773.0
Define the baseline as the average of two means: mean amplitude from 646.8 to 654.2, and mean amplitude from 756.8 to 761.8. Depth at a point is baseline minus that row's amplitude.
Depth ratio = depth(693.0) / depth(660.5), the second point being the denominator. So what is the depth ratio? 1.6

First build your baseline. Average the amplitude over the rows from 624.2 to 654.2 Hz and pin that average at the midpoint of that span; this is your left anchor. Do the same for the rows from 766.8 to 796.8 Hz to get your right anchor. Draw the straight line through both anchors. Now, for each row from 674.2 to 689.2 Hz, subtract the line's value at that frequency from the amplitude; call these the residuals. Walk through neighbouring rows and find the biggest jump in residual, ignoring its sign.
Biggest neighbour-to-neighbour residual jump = 6.3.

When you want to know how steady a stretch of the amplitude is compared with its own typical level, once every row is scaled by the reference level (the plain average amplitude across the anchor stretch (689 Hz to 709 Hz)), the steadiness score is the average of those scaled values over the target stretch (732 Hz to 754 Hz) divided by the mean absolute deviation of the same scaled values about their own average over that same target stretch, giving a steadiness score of 39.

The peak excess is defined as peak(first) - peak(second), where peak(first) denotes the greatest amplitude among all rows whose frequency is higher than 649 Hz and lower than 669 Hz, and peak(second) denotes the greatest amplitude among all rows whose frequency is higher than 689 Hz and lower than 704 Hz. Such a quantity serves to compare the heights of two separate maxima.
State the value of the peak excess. -0.11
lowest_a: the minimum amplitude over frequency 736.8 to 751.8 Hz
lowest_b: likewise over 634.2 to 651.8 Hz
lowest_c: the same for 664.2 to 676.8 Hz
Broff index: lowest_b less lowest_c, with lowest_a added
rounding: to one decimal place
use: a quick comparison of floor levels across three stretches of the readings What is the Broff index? 27.8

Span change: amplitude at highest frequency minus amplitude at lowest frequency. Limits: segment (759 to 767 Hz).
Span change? -0.87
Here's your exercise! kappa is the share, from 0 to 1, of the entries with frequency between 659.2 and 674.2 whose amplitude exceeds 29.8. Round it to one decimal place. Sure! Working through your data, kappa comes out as 1.0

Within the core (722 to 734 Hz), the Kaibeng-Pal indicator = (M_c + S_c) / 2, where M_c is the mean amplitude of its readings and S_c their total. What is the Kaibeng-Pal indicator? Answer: 93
